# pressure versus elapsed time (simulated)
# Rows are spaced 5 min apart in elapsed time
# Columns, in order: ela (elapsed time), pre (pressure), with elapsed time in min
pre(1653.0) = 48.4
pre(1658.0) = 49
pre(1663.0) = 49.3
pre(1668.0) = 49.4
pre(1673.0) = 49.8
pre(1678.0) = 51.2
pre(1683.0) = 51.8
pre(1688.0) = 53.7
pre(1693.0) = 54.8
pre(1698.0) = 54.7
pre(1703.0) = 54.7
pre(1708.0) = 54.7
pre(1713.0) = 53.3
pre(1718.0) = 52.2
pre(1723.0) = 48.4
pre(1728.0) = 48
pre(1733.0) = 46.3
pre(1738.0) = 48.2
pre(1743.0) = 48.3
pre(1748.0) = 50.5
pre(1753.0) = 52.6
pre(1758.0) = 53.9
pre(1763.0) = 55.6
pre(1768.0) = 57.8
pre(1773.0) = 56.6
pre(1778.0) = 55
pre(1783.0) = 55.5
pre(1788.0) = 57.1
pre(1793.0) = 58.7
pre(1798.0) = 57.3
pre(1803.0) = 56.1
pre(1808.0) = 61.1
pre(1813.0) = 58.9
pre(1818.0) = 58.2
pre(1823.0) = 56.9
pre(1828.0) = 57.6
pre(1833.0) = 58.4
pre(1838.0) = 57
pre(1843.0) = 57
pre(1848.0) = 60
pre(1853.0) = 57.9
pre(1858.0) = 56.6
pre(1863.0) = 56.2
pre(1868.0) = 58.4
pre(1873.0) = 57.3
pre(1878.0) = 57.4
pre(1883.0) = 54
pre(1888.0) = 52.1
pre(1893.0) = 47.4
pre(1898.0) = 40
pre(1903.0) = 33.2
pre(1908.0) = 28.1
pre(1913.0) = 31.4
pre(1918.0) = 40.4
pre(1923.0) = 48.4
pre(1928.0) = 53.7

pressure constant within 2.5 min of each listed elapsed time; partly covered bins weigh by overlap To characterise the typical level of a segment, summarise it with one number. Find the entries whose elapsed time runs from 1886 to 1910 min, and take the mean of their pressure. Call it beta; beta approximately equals 40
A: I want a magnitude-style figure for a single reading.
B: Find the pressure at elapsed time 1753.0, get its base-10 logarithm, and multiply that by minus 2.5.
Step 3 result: -4.30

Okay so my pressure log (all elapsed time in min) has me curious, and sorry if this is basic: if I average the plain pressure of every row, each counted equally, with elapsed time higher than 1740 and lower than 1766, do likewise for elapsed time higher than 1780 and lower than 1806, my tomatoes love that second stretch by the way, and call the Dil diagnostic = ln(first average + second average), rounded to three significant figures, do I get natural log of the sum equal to 4.69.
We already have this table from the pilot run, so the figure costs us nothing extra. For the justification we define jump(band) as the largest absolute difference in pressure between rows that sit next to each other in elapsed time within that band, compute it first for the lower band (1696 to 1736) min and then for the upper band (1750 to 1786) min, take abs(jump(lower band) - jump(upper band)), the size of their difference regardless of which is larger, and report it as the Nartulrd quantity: 1.6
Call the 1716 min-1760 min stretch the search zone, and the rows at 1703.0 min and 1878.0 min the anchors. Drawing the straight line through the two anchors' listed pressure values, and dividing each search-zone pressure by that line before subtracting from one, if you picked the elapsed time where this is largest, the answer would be 1733.0 min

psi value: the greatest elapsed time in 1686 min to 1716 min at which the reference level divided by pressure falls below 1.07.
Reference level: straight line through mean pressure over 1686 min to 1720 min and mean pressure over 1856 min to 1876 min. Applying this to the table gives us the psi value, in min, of 1713.0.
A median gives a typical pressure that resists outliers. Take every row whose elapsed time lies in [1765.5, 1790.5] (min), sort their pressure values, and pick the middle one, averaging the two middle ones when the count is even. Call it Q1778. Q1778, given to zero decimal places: 57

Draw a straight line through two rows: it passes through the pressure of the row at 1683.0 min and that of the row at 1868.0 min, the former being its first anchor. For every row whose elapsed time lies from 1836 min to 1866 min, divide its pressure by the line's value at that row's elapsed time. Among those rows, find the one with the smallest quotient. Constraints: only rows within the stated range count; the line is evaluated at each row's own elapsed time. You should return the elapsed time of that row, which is 1863.0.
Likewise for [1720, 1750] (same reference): 1733.0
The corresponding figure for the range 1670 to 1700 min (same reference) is 1673.0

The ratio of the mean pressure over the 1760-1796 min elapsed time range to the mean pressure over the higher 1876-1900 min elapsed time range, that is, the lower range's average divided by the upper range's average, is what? 1.13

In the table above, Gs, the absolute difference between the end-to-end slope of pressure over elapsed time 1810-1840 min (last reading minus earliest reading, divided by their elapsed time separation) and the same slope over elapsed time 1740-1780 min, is 0.27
